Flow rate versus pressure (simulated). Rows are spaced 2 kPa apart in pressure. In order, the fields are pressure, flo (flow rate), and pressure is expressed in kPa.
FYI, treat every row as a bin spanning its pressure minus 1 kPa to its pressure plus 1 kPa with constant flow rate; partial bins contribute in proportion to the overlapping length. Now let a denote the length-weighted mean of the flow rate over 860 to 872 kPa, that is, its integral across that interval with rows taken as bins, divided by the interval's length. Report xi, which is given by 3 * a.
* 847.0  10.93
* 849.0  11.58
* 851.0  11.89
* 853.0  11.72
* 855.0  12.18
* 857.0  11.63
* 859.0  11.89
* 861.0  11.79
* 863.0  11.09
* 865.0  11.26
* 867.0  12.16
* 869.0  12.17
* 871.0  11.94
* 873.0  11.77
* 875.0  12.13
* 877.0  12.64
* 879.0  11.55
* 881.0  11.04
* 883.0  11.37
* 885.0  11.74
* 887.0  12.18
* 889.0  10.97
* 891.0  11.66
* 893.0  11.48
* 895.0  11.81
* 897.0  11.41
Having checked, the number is 35.2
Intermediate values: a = 11.7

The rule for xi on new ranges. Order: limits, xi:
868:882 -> 35.7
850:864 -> 35.2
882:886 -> 34.7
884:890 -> 34.9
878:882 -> 33.9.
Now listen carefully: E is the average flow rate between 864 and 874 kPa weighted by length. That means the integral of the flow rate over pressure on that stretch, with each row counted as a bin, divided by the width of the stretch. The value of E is 11.9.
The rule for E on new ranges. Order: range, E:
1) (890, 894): 11.6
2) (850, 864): 11.7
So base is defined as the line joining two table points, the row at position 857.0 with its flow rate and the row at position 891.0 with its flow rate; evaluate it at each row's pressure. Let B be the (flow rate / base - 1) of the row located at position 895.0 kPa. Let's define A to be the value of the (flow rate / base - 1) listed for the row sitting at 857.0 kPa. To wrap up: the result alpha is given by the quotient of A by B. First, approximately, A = 0.000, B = 0.013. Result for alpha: 0.00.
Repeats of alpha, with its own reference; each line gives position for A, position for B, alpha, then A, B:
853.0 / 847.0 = -0.14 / 0.008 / -0.059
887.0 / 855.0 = 0.95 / 0.045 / 0.047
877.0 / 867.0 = 1.90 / 0.085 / 0.045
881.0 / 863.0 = 1.12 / -0.052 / -0.047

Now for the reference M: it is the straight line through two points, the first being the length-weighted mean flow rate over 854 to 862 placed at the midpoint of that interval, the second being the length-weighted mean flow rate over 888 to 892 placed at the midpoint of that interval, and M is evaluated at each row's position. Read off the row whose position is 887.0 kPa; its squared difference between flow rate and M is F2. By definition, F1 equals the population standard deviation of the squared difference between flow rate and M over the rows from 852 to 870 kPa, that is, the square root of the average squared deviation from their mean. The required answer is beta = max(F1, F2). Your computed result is 0.7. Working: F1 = 0.15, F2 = 0.7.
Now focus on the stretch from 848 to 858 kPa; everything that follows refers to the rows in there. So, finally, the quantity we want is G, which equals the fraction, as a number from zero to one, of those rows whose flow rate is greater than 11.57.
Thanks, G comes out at 1.0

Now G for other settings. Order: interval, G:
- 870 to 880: 0.8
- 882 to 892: 0.6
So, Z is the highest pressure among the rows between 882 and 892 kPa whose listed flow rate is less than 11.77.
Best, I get 891.0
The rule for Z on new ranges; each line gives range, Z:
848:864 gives 863.0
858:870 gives 865.0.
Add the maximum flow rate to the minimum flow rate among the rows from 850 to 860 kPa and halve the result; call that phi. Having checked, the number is 11.9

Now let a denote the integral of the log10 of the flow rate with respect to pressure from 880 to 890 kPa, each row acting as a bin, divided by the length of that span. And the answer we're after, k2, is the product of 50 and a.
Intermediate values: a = 1.06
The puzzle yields 52.9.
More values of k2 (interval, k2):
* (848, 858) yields 53.6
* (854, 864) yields 53.4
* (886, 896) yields 53.2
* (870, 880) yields 54.0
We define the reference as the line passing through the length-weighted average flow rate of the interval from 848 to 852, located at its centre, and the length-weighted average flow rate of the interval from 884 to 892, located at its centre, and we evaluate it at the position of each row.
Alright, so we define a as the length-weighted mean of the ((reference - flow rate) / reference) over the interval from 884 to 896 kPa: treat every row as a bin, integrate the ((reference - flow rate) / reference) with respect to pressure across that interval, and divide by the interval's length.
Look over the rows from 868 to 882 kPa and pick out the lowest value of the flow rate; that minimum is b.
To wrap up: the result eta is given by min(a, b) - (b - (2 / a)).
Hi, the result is -3072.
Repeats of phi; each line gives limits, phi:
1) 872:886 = 11.8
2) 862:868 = 11.6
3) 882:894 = 11.6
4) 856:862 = 11.8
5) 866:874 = 12.0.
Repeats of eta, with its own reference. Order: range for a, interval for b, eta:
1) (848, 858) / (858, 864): -334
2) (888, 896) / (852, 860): 146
